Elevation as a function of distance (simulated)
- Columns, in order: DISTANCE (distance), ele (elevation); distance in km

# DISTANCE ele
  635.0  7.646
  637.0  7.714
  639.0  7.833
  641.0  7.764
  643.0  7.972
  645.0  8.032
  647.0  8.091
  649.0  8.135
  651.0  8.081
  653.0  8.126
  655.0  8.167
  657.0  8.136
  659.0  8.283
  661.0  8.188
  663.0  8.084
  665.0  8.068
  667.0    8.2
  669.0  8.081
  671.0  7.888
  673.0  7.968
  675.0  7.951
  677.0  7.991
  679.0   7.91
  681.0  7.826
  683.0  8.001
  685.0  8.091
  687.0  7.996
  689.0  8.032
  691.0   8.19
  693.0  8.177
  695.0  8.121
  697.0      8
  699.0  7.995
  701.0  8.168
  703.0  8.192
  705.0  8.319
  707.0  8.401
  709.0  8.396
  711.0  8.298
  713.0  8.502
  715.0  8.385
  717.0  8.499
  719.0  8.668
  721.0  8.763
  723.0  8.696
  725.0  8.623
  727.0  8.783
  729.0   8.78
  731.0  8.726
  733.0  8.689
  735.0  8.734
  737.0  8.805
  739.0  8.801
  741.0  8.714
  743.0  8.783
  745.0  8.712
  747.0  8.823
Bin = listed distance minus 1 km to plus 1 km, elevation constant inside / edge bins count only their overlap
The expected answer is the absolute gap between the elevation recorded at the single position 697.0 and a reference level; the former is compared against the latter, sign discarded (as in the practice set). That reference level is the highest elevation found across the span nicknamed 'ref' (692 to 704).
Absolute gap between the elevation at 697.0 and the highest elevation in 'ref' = 0.19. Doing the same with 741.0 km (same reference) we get 0.52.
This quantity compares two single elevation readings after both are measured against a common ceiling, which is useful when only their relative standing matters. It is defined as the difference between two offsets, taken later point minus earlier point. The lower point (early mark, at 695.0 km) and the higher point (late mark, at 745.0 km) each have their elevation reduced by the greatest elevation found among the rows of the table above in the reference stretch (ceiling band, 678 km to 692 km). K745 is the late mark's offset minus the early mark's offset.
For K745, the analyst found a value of 0.59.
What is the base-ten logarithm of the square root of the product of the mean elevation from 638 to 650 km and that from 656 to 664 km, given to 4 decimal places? 0.9069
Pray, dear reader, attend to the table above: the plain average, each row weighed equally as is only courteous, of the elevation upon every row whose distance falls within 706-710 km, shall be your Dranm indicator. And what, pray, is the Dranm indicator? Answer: 8.40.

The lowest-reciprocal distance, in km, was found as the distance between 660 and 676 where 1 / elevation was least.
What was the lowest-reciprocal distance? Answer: 667.0 km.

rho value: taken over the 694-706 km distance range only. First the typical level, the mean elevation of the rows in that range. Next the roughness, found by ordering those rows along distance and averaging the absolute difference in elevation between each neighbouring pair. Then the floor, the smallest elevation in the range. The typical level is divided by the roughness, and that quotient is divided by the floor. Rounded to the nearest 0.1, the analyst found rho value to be 11.3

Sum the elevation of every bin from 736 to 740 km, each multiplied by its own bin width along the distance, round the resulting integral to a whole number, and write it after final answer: 35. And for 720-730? 87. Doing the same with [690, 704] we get 114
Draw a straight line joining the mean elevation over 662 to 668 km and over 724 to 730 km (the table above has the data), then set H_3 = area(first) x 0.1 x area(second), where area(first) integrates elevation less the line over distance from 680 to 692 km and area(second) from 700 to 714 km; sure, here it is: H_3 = 1.0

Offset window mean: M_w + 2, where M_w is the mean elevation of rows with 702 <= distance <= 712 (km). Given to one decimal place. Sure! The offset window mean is 10.3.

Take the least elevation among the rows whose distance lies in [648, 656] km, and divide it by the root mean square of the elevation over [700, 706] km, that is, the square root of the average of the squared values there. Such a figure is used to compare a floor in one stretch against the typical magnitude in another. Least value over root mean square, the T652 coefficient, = 0.98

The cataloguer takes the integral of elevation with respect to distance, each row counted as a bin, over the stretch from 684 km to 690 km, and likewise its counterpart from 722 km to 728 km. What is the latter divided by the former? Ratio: 1.08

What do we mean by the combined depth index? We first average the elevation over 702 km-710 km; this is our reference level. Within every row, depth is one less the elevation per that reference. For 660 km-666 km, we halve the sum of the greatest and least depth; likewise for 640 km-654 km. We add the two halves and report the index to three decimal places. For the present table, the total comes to 0.069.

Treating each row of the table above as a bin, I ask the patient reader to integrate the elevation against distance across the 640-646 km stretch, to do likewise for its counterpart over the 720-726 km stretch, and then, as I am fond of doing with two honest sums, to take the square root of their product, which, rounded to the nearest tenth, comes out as 49.8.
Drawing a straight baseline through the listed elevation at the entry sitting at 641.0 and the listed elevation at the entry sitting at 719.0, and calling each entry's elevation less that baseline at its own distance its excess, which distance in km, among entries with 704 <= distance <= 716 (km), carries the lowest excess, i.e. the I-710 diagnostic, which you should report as 711.0 km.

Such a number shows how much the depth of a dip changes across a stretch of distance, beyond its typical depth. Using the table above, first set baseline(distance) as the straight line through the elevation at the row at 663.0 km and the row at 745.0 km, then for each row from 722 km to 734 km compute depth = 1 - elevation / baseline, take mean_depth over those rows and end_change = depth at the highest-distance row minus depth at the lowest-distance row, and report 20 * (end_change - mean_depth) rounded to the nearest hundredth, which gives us 0.51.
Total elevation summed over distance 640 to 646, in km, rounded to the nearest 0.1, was 23.8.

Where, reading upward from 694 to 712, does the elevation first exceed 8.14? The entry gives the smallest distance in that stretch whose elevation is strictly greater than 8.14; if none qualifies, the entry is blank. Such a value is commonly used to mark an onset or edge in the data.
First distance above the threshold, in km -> 701.0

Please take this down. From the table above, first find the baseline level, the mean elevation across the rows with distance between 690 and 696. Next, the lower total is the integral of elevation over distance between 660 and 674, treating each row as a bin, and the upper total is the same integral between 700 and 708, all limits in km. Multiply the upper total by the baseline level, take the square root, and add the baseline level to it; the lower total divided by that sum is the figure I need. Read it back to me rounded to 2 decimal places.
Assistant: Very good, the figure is 3.60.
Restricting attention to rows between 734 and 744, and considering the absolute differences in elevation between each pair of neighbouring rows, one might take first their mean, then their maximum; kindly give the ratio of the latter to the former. 1.51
